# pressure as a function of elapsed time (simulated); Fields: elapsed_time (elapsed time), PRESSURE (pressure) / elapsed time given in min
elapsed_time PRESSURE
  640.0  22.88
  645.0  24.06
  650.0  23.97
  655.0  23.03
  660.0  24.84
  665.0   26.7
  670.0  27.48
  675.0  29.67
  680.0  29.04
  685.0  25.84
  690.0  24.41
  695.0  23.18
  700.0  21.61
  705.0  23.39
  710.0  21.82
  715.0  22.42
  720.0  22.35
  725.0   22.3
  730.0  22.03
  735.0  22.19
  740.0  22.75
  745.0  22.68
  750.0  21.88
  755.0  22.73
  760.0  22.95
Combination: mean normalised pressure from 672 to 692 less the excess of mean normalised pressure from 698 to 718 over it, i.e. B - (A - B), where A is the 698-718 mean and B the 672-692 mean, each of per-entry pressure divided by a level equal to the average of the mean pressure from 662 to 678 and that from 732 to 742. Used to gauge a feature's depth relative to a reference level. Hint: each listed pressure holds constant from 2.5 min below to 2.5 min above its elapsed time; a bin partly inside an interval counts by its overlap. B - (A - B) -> 1.28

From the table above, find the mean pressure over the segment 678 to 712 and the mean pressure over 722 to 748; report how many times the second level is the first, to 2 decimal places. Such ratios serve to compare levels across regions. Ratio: 0.93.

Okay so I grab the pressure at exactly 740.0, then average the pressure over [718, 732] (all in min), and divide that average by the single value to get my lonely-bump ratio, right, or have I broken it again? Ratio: 0.98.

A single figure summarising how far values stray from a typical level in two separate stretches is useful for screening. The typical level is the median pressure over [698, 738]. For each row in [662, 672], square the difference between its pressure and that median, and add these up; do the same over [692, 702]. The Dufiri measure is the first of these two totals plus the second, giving 49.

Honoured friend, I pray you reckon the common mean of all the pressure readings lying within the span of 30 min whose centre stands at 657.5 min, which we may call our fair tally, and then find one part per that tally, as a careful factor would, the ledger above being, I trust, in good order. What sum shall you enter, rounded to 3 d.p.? 0.040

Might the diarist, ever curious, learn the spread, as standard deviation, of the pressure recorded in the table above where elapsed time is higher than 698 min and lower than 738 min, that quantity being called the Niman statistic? 0.5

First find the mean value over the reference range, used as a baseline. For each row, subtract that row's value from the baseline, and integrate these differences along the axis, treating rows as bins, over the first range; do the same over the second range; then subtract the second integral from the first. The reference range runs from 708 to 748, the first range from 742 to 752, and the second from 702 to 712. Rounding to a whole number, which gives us 3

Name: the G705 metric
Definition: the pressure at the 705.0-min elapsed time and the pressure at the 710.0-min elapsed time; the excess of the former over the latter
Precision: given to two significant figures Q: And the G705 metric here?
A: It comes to 1.6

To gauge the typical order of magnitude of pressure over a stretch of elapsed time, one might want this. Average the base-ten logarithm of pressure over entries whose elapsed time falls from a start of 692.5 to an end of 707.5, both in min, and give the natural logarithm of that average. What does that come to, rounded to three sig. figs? 0.305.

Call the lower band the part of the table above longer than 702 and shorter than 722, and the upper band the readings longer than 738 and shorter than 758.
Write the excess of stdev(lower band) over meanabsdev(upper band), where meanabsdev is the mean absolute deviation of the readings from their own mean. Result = 0.3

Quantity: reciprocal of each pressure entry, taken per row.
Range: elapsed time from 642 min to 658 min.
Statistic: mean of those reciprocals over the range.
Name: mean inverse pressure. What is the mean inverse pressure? 0.0422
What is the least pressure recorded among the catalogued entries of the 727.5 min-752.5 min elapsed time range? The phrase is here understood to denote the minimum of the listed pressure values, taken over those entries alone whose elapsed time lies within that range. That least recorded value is 21.88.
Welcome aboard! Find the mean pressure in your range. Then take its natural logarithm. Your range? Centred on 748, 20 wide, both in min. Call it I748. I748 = 3.114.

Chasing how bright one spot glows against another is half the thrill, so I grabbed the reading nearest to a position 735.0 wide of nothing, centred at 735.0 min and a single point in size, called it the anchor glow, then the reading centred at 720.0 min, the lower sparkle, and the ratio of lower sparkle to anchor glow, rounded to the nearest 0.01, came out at 1.01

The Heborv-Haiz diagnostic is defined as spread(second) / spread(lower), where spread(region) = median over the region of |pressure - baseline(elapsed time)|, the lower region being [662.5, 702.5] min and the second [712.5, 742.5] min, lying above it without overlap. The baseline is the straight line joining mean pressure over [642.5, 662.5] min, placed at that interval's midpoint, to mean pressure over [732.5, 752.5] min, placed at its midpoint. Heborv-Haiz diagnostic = 0.15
